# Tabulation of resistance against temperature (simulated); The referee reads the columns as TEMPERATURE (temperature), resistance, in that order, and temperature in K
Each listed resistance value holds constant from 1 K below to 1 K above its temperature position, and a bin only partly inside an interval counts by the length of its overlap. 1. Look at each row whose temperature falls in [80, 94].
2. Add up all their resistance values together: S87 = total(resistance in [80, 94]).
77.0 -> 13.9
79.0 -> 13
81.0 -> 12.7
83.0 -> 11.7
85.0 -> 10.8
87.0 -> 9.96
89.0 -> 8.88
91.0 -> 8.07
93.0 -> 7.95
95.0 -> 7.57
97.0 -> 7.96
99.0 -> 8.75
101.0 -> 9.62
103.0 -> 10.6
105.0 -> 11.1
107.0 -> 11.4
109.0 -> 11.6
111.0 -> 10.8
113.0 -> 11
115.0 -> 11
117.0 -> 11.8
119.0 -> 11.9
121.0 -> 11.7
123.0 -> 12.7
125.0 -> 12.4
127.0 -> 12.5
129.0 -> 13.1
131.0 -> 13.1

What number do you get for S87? 70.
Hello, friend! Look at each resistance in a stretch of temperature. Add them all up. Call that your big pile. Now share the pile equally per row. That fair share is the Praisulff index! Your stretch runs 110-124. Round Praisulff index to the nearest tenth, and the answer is 11.6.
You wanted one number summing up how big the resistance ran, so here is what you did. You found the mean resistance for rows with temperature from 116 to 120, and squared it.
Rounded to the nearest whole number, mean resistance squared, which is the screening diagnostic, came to 140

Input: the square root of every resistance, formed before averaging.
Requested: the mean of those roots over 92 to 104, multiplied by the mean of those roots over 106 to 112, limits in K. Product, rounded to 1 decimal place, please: 9.9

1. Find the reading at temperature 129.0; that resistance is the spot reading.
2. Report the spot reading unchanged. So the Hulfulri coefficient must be 13.1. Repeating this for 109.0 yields 11.6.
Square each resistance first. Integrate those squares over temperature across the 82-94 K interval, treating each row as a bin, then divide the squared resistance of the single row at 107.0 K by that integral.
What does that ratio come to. 0.12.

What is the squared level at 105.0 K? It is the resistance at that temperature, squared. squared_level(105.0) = 123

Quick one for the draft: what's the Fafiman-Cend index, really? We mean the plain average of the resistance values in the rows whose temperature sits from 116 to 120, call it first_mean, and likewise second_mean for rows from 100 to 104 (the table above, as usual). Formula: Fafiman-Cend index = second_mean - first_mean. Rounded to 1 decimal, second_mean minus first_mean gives -1.7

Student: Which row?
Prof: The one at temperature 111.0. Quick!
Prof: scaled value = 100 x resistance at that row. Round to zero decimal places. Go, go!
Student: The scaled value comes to 1080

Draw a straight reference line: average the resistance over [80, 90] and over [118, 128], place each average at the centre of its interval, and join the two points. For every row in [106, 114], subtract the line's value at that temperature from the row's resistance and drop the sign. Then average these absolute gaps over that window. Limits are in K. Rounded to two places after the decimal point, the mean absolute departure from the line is 0.55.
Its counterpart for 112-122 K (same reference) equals 0.53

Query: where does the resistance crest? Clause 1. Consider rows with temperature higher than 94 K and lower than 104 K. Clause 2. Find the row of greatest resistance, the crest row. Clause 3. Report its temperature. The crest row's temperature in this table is 103.0 K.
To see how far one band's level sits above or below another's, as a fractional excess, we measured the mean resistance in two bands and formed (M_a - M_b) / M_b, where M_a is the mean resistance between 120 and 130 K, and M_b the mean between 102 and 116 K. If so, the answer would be 0.13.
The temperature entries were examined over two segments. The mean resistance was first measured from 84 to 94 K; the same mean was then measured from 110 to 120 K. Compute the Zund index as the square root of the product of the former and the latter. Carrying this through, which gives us 10.2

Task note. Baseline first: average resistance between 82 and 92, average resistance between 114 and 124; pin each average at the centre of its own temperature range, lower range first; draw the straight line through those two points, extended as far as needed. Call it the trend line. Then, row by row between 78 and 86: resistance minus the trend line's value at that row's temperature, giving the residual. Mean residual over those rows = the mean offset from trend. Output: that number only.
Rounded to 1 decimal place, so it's 2.5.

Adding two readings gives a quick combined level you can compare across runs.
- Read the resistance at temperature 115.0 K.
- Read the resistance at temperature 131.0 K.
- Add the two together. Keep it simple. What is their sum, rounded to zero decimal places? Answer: 24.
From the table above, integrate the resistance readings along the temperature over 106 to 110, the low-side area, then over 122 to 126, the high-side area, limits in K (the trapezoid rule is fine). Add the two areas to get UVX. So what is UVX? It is 96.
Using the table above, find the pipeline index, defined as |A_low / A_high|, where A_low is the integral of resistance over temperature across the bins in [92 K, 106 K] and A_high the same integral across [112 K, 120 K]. 1.4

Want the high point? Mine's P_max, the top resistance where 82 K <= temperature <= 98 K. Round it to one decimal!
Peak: 11.7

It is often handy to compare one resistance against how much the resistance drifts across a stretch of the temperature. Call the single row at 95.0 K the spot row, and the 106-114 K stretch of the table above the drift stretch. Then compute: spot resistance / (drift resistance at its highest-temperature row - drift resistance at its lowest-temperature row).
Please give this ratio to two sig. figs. -19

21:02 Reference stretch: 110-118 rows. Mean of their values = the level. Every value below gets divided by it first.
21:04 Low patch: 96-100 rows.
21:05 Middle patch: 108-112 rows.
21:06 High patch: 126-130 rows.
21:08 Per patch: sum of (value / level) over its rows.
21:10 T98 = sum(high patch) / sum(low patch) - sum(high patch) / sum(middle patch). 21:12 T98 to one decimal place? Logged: 0.4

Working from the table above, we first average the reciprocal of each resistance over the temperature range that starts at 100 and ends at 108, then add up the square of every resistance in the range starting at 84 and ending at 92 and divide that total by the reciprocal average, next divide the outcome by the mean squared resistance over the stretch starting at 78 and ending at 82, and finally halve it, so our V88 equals 11.6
